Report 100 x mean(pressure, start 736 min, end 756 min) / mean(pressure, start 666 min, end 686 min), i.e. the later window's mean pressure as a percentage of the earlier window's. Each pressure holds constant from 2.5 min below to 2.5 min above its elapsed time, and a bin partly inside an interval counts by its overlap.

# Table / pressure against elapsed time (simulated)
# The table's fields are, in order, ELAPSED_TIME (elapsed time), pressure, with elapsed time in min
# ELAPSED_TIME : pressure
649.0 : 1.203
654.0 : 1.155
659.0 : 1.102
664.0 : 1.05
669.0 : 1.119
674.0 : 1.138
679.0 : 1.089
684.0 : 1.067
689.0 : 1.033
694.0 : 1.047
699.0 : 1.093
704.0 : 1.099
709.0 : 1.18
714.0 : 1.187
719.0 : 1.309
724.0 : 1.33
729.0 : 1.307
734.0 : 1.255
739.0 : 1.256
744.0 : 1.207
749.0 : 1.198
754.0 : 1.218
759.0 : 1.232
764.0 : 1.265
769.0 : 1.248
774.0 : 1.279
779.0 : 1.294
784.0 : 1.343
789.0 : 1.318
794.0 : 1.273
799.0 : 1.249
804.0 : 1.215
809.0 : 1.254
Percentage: 111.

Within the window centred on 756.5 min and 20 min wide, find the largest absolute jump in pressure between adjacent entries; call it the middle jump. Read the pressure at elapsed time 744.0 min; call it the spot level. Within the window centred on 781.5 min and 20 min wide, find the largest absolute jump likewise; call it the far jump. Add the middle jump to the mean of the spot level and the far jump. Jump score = 0.661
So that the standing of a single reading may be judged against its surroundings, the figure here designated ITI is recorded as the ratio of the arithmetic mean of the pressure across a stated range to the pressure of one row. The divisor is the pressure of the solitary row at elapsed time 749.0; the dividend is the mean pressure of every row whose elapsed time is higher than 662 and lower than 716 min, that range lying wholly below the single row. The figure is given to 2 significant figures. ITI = 0.92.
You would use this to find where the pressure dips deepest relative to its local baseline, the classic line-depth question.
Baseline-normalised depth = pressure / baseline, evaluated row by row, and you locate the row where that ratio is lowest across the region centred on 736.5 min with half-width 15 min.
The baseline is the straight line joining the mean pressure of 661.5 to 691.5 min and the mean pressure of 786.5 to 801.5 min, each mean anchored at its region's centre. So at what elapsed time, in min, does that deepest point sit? 749.0 min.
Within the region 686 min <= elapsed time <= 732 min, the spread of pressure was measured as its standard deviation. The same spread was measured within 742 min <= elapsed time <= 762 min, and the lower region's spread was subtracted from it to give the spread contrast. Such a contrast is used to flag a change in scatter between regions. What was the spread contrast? -0.10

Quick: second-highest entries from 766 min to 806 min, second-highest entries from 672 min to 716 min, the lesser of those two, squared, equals 1.39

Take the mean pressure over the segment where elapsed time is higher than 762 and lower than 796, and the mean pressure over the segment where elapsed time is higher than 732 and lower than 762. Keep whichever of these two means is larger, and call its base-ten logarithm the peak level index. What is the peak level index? 0.110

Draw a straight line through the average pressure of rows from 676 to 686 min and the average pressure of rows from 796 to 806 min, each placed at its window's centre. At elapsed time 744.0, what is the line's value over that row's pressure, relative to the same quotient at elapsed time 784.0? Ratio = 1.07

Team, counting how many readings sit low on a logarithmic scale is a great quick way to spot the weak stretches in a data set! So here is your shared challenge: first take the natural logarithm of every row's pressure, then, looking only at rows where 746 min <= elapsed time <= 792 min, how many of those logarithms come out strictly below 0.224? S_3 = 4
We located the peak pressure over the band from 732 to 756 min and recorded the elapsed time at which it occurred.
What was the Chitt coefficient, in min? 739.0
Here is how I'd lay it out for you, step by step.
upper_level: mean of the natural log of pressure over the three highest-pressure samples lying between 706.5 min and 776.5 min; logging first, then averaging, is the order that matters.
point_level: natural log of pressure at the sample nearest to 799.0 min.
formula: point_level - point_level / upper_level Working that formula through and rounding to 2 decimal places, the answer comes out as -0.59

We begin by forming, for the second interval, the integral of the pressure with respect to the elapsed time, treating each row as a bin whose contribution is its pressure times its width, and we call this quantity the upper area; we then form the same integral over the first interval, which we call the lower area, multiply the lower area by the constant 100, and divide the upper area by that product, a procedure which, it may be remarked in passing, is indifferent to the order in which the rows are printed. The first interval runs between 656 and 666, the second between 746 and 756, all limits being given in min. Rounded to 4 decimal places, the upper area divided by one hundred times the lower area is 0.0112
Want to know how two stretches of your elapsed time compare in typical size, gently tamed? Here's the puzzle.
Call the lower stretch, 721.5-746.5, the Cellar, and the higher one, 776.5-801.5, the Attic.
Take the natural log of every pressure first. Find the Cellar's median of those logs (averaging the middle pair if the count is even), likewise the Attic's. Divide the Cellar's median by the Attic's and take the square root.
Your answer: 0.9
